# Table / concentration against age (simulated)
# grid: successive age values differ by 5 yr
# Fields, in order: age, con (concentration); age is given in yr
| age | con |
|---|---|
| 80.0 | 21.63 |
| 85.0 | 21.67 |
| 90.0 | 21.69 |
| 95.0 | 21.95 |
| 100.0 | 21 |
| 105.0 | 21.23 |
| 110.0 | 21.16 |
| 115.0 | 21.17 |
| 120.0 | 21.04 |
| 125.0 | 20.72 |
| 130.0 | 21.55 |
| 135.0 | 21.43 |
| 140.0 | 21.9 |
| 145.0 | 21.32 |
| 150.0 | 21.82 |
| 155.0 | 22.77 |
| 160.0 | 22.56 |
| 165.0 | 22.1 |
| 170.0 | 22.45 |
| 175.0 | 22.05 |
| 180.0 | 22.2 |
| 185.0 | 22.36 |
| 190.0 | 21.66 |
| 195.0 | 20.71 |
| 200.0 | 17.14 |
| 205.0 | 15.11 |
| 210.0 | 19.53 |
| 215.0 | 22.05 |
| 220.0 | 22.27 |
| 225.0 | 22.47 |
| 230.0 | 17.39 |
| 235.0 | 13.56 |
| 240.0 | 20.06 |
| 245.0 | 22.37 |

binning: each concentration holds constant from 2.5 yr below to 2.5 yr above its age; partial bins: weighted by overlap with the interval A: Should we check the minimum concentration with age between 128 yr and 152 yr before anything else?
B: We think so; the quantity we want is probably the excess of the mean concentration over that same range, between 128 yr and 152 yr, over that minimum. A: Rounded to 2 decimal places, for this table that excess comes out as 0.28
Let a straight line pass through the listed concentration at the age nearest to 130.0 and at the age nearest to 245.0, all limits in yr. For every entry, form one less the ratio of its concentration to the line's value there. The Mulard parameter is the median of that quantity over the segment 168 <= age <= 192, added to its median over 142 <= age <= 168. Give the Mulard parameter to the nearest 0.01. -0.03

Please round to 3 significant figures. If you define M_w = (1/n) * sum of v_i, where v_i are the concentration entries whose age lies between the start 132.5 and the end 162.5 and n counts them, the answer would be 22.0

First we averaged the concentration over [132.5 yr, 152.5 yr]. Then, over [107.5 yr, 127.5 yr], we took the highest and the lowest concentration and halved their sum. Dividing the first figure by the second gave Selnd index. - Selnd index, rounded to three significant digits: 1.03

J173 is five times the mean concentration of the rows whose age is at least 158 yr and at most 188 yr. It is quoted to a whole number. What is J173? 111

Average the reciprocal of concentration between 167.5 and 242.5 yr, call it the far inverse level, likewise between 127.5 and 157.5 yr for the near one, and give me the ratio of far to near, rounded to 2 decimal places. 1.11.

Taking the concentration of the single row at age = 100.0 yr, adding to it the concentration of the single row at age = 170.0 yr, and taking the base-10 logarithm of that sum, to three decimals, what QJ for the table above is 1.638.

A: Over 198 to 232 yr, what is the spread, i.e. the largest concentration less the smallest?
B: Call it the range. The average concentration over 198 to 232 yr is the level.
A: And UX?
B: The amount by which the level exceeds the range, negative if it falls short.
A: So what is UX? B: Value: 12.1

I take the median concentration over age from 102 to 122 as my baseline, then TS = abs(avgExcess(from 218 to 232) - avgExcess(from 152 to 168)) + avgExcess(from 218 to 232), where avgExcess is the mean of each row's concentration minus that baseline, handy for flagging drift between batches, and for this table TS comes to 1.3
